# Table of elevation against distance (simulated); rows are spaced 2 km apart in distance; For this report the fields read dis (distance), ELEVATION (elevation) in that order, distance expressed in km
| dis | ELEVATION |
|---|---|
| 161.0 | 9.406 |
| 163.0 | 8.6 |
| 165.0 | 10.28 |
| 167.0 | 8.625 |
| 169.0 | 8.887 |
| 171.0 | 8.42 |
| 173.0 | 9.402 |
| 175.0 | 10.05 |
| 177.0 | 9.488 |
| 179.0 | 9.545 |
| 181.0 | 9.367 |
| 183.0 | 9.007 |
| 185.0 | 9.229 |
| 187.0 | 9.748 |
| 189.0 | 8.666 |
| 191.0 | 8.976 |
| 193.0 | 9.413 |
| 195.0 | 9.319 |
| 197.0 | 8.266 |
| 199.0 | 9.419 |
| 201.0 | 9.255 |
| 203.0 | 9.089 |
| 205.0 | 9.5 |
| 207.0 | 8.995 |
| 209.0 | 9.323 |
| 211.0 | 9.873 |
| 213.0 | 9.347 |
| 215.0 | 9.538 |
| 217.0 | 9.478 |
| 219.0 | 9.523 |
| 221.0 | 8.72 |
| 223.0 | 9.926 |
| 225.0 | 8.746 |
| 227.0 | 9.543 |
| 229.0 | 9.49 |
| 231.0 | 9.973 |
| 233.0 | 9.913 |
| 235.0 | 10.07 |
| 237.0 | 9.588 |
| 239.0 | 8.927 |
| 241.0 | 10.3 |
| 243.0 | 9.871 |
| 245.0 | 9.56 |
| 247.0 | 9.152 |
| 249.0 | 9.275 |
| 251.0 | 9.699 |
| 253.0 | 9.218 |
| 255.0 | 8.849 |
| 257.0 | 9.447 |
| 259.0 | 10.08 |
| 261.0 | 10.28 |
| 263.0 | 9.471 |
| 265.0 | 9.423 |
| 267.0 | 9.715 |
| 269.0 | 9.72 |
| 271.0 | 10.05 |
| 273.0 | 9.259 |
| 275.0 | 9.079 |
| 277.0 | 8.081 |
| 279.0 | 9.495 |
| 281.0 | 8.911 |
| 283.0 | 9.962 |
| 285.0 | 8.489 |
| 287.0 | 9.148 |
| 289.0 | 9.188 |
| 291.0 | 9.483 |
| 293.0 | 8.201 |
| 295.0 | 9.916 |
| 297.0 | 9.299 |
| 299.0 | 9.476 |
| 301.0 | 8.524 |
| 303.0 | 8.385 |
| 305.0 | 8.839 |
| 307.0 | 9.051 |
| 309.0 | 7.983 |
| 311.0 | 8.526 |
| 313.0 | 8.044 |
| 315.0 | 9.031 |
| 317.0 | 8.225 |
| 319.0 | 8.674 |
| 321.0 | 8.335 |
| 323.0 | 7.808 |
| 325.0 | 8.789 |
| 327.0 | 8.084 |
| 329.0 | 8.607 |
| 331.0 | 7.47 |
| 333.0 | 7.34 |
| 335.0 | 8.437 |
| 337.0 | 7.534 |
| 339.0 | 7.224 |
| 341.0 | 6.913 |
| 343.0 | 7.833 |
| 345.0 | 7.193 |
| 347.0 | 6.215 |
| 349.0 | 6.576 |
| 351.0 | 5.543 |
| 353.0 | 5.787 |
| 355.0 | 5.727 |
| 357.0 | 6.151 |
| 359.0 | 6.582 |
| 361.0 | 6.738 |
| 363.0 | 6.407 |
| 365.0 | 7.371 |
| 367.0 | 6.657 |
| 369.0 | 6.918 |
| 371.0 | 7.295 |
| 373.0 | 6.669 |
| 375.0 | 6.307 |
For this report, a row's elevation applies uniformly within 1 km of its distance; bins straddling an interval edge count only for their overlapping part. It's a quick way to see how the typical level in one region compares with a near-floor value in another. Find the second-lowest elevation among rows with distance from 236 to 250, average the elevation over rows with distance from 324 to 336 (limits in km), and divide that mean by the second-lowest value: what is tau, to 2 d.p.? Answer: 0.89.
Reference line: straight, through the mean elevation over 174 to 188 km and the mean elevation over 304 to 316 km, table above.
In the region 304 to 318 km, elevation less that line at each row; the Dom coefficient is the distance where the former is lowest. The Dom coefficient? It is 309.0 km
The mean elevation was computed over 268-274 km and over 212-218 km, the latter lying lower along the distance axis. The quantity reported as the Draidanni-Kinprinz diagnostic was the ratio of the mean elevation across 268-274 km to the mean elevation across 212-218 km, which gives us 1.02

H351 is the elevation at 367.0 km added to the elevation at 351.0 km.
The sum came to 12.2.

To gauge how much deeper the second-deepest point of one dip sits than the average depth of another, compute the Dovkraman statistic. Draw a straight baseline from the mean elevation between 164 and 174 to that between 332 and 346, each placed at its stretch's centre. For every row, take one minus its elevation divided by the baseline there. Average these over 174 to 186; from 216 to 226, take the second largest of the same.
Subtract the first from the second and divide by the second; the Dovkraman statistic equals -1.6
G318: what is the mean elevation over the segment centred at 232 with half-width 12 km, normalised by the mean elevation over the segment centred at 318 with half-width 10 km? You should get 1.15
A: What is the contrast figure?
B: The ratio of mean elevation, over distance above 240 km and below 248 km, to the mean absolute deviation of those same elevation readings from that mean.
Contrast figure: 26.7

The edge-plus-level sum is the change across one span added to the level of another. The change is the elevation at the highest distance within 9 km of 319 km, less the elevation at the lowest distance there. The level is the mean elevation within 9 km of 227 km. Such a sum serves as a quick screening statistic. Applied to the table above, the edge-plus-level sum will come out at 9.1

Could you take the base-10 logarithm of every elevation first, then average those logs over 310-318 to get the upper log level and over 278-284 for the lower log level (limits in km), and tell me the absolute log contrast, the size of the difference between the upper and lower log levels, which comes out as 0.048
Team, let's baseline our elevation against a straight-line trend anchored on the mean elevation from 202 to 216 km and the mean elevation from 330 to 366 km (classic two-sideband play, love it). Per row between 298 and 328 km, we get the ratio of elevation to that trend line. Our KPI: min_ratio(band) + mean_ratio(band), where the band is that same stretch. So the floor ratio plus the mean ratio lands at 2.20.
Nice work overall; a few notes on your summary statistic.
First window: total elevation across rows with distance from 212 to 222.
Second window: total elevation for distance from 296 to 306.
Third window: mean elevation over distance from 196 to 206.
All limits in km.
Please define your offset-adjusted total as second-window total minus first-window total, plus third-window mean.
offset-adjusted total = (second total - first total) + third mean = 7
